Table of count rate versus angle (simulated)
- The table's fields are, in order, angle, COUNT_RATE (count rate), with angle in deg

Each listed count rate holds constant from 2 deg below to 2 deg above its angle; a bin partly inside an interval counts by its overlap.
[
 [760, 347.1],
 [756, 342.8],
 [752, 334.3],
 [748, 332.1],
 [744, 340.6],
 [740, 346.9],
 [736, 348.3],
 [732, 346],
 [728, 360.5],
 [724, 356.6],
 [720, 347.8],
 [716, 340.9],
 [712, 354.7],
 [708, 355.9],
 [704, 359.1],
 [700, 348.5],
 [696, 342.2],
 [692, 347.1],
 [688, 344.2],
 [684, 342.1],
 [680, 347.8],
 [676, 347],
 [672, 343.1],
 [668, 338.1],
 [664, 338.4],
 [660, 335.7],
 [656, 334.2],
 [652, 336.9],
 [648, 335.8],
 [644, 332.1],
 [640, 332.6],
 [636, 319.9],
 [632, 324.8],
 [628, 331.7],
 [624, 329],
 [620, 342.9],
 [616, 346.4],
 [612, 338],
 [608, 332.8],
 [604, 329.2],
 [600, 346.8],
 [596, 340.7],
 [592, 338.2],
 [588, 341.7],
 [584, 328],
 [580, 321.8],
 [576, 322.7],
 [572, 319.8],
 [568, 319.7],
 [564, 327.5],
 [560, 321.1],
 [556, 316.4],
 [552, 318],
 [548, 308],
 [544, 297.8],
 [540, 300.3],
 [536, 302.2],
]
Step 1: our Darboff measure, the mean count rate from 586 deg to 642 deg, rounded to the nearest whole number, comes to 335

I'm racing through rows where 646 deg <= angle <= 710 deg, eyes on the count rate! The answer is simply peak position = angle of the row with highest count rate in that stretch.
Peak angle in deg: 704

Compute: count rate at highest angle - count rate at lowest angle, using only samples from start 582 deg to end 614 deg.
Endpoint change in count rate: 10.0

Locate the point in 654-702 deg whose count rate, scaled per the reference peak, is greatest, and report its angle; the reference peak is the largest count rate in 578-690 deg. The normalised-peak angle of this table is 700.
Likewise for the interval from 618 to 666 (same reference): 620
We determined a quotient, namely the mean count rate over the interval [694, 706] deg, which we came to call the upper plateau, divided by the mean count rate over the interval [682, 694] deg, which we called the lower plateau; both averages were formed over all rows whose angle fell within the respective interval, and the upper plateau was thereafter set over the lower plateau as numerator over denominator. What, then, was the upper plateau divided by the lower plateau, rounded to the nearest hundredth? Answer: 1.02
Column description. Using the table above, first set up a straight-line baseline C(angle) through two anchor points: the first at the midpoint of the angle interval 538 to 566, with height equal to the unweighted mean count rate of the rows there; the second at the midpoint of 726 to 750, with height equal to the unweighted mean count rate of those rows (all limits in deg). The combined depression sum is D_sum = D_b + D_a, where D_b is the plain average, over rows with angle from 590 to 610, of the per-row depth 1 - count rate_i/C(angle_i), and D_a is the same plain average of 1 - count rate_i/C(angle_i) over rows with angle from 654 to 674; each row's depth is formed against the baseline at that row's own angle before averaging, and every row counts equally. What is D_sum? -0.067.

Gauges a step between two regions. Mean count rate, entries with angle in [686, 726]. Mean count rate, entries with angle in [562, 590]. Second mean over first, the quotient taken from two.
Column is 1.07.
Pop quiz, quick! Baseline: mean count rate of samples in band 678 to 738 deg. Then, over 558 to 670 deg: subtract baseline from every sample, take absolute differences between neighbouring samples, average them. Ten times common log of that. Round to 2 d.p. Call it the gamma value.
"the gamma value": 7.21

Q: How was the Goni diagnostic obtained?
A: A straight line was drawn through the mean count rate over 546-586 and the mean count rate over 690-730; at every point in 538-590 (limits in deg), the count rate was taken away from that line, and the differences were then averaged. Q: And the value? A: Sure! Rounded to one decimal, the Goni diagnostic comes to 1.2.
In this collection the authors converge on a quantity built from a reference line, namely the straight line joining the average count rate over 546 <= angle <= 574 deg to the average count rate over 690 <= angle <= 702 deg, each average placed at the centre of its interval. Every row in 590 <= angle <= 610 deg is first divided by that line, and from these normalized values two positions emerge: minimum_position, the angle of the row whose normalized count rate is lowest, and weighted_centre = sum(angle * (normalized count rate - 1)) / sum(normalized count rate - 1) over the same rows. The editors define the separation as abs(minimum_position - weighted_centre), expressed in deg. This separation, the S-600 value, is 6.2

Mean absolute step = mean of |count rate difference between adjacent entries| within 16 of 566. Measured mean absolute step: 3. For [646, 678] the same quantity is 2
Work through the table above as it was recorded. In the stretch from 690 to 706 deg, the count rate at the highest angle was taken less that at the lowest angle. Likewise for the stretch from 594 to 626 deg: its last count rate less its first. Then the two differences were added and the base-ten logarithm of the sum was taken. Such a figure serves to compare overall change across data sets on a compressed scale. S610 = -0.5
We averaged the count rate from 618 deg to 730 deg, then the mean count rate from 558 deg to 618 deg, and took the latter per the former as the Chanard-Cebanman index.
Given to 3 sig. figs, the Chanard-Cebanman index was 0.970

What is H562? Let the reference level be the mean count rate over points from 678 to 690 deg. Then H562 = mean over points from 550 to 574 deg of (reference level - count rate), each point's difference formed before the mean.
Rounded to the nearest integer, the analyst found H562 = 24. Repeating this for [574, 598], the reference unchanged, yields 13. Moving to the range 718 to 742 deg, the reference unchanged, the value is -6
